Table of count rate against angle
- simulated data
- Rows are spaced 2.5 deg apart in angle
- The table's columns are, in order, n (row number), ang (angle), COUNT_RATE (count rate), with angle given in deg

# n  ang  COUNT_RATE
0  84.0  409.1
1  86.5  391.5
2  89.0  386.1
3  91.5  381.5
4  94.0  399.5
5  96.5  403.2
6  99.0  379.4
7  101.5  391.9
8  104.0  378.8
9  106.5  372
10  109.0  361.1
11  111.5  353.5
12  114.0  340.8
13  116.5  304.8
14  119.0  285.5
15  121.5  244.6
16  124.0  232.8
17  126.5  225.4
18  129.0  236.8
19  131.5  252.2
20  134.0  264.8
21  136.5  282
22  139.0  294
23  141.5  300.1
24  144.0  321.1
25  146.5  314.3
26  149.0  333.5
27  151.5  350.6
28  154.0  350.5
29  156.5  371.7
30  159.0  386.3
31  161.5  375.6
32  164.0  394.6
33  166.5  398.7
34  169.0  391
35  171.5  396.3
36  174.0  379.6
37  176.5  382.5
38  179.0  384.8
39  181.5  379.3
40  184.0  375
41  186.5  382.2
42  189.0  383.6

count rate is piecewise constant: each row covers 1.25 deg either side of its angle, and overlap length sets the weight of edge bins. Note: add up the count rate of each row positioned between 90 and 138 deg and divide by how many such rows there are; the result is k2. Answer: 321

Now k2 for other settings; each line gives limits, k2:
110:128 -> 284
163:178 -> 390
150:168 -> 375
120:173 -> 320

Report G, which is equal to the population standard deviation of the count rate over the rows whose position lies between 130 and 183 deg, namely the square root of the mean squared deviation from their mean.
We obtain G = 46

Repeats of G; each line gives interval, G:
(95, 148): 55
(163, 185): 8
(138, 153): 19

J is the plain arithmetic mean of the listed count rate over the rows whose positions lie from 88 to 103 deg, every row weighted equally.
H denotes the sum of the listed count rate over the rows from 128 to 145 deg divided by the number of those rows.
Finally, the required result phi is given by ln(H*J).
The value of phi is 11.6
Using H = 279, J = 390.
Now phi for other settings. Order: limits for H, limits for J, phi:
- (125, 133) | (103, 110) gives 11.4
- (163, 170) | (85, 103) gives 11.9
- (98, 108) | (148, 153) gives 11.8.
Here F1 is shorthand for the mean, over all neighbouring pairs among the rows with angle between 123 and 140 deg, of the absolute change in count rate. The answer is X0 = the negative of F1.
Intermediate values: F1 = 13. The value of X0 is -13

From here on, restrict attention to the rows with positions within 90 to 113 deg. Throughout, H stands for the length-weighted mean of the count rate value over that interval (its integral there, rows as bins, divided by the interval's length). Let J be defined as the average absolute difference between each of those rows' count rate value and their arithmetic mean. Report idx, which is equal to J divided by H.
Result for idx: 0.033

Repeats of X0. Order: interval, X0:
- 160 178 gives -9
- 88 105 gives -13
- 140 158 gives -14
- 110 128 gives -21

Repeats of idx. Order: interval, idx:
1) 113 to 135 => 0.114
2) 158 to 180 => 0.017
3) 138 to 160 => 0.077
